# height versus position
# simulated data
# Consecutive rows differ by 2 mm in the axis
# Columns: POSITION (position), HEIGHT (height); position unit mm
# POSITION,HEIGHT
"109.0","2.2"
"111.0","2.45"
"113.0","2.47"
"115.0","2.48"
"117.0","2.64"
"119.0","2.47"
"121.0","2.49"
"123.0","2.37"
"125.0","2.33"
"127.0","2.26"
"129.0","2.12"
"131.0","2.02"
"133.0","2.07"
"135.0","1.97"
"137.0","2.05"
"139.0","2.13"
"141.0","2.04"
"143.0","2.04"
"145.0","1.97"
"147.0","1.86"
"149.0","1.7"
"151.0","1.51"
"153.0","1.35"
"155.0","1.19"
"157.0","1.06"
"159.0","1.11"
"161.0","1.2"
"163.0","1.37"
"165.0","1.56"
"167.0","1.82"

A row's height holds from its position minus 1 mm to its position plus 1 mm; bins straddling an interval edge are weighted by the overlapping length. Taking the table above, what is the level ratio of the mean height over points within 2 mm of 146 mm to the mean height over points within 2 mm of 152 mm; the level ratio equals 1.34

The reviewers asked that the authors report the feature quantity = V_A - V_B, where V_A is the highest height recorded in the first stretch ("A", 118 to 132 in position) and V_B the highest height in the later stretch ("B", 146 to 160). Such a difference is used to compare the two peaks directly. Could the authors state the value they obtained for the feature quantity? 0.63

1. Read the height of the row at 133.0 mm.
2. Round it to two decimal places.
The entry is 2.07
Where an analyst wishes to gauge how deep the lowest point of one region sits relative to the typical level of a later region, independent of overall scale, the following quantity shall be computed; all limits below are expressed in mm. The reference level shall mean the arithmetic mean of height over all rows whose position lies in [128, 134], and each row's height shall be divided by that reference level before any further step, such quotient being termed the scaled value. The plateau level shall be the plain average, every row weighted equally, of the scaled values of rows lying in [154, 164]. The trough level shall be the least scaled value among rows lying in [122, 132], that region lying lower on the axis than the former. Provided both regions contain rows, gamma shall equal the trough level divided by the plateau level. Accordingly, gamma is 1.70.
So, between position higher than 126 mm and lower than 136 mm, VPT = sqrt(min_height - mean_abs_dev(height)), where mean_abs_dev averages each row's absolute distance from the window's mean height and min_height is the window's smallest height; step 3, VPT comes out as 1.37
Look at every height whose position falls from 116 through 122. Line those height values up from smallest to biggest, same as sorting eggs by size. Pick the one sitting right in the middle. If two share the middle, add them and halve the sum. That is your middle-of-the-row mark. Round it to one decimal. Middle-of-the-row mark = 2.5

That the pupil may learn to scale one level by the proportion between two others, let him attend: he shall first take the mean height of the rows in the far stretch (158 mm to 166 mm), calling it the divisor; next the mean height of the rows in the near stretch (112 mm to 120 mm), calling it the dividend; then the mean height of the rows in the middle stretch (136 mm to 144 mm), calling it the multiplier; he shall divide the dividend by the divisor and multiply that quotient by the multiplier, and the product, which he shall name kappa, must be 3.96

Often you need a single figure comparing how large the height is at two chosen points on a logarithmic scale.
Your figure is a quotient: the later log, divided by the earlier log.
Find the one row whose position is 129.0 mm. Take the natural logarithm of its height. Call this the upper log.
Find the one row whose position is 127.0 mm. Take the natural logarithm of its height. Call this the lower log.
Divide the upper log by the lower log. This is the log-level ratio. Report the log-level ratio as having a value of 0.92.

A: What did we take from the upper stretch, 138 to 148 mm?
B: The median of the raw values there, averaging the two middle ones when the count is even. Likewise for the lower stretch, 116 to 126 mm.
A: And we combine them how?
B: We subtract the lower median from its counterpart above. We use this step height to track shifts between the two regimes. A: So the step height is -0.4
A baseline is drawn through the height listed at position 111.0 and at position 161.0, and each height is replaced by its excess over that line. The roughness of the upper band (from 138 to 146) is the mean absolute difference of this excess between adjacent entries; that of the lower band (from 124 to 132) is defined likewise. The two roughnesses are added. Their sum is 0.09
